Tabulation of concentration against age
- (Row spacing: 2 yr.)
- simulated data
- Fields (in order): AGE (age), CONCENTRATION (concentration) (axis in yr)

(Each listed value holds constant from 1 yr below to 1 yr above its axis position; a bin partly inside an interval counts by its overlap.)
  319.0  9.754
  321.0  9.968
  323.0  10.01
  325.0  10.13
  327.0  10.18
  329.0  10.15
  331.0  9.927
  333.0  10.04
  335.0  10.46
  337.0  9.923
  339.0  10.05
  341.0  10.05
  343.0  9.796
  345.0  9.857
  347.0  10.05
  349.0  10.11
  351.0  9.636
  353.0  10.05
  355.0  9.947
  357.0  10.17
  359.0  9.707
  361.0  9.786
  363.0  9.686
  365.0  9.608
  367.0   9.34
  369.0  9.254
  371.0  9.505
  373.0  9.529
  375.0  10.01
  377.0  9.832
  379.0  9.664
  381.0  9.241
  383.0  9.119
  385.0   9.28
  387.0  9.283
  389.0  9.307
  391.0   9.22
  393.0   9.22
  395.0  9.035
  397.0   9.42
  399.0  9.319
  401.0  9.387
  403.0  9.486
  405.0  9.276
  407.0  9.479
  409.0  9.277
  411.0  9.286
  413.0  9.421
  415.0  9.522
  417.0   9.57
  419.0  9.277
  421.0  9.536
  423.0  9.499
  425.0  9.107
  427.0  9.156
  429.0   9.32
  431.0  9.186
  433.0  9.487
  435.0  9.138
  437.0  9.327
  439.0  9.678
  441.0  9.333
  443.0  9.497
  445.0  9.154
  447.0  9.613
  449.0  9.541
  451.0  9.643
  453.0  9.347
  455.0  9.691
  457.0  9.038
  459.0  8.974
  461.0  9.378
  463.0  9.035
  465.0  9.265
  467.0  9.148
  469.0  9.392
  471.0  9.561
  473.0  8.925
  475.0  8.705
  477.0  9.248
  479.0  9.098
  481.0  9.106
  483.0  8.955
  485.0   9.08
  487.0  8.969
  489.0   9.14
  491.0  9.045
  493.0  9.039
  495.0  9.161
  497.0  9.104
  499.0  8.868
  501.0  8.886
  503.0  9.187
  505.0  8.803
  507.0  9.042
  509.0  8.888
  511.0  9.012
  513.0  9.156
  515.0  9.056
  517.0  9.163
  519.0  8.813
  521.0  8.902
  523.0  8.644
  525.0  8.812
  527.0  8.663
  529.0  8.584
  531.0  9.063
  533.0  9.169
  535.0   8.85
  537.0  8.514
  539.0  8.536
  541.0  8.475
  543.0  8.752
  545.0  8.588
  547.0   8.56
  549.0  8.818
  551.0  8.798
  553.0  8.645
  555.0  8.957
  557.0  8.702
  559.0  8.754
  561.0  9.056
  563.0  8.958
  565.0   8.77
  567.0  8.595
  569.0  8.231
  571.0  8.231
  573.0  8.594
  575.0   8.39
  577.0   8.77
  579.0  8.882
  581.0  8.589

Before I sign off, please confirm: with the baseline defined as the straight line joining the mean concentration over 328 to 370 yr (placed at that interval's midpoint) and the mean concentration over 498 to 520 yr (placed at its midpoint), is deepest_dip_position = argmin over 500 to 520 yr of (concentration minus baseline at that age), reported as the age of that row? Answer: 505.0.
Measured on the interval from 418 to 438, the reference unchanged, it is 425.0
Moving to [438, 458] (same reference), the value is 457.0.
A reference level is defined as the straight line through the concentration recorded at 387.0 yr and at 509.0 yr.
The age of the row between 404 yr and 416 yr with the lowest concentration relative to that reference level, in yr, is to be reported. 405.0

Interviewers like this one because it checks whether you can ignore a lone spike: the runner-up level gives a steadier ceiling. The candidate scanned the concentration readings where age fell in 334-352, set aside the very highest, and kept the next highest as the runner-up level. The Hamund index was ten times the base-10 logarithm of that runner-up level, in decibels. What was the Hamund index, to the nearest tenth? 10.0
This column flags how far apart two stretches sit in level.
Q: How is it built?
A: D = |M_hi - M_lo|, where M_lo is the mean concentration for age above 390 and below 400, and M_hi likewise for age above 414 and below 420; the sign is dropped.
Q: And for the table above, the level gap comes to 0.21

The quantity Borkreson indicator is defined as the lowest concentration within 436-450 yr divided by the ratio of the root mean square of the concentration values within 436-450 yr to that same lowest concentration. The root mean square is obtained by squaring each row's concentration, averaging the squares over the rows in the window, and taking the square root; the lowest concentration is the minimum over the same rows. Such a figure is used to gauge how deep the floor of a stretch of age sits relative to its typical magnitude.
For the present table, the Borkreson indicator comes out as 8.9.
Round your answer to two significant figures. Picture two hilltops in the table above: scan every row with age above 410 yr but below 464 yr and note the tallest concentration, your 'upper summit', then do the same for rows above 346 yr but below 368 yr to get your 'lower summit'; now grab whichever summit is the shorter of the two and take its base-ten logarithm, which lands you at 0.99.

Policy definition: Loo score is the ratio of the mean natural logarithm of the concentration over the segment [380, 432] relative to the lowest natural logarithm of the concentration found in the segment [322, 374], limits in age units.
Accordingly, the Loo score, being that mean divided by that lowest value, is 1.003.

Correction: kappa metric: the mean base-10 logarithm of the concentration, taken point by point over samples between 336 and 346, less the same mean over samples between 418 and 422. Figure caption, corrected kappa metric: 0.02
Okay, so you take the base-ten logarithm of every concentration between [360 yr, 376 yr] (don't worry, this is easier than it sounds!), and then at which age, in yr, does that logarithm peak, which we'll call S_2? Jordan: 375.0 yr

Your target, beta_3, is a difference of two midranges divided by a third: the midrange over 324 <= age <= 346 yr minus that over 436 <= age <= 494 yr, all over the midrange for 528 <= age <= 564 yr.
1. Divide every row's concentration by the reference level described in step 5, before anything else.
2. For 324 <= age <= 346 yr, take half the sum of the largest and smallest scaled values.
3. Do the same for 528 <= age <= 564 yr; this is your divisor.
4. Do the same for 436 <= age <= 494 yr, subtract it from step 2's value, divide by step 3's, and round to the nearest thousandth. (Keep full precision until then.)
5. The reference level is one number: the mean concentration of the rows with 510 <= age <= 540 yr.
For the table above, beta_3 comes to 0.105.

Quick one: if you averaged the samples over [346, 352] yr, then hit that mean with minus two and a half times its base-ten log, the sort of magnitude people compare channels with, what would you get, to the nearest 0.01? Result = -2.49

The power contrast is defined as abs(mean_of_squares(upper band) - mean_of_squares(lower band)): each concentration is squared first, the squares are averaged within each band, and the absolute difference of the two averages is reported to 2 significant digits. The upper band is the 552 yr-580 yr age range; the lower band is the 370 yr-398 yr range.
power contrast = 13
